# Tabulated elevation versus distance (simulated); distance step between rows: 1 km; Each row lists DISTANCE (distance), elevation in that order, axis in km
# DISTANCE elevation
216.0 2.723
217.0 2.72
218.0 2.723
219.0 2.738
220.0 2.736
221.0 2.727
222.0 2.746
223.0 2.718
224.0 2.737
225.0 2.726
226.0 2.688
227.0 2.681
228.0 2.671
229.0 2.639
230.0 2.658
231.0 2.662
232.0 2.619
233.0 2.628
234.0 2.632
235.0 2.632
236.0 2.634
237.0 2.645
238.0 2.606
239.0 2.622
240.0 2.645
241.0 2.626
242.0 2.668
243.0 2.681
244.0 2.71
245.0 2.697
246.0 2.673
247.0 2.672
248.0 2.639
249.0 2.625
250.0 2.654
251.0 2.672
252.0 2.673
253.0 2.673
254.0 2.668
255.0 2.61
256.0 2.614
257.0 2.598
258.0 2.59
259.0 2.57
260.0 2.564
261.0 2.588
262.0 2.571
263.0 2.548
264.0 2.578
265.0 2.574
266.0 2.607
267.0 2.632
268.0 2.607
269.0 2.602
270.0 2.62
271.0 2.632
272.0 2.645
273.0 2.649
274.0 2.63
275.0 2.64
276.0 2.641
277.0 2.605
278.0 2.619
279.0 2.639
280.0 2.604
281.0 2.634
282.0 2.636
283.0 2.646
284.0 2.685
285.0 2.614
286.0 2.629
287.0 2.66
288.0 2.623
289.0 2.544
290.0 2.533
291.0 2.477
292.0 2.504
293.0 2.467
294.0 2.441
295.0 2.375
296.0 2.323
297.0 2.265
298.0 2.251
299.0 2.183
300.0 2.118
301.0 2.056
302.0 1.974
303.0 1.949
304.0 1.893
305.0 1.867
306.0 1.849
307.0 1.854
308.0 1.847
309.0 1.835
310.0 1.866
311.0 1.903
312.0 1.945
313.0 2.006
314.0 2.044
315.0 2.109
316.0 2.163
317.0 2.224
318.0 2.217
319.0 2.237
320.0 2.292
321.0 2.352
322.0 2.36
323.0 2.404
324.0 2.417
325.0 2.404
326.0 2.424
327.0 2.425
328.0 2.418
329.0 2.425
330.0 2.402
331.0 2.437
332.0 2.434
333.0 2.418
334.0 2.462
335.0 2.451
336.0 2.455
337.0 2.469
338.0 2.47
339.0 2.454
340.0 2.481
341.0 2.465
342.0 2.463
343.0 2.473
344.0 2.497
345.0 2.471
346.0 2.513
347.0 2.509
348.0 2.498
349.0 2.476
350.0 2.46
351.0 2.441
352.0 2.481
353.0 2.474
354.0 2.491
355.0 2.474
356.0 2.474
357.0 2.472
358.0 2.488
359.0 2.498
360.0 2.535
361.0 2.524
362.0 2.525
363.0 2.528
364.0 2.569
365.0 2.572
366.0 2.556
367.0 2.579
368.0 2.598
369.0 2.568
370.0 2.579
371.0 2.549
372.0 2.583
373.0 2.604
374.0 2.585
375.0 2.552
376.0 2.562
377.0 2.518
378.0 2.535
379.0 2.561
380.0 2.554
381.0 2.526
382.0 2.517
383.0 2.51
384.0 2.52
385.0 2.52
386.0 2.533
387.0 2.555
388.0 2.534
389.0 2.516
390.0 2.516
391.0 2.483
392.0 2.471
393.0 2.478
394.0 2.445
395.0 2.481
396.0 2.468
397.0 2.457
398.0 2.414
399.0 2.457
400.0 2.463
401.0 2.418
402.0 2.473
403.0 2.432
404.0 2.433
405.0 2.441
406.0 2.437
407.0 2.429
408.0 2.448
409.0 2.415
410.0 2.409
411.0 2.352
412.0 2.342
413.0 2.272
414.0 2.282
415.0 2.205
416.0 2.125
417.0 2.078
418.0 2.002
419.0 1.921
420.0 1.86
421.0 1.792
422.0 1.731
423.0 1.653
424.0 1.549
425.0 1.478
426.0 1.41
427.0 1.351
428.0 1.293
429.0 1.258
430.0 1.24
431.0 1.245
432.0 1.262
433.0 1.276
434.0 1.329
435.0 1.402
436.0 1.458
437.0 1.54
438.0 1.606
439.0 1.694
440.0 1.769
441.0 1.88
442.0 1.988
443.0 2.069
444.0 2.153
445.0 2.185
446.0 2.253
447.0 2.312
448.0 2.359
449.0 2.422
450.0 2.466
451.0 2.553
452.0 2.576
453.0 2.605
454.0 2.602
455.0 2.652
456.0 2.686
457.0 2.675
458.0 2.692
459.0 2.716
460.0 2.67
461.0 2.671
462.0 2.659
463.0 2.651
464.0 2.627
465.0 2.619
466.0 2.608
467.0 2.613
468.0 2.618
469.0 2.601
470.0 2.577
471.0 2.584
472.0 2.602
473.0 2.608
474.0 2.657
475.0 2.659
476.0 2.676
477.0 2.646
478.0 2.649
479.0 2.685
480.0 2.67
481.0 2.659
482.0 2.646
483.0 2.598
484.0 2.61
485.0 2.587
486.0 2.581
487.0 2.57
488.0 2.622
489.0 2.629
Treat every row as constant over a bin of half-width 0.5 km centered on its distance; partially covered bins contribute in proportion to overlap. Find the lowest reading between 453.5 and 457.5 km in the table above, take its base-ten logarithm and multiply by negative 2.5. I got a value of -1.04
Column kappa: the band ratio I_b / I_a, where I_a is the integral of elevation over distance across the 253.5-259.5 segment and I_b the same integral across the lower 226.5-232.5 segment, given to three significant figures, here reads 1.02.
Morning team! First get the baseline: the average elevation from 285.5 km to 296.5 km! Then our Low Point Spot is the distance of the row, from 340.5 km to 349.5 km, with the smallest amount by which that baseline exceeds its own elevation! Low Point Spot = 346.0 km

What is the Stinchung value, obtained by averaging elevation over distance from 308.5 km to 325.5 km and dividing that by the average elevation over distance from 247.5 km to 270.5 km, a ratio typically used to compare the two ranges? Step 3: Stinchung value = 0.83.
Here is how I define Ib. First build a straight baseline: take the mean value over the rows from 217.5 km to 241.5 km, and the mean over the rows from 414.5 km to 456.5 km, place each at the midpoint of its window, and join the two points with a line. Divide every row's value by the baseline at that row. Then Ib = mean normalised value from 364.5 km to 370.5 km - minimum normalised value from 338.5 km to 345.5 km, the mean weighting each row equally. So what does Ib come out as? 0.11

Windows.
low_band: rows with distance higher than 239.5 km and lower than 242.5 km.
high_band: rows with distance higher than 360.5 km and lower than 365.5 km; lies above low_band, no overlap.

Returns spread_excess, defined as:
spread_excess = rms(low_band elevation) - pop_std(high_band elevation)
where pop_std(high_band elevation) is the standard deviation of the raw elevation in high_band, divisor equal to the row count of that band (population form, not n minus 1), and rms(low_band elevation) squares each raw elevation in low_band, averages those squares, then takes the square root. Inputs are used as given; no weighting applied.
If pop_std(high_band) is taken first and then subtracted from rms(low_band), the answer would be 2.62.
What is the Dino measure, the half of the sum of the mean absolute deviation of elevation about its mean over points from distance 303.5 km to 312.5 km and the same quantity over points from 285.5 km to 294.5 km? 0.045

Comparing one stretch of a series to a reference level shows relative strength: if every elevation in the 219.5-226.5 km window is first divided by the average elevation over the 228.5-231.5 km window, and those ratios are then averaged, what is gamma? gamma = 1.03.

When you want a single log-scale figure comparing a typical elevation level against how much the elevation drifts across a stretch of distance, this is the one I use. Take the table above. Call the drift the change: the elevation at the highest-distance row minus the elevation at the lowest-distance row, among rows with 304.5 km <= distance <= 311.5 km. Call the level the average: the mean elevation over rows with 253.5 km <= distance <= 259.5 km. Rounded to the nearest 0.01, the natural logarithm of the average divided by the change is 4.28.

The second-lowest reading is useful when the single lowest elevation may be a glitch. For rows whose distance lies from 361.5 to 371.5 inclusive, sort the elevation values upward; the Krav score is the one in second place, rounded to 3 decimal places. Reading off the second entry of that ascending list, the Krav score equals 2.528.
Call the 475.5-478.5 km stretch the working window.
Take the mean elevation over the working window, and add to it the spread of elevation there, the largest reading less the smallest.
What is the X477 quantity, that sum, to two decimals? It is 2.69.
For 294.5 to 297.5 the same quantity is 2.43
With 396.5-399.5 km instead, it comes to 2.49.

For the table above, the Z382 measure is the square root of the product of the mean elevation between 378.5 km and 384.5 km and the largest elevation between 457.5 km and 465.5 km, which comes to 2.62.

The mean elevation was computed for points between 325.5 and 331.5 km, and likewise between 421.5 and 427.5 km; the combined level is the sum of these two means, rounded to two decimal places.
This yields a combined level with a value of 3.95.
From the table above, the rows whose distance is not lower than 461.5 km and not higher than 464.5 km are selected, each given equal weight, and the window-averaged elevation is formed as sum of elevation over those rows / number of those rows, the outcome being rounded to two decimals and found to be 2.65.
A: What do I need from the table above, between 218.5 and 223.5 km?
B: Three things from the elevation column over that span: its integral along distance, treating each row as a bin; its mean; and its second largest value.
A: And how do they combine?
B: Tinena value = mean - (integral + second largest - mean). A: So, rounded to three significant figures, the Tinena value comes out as -10.9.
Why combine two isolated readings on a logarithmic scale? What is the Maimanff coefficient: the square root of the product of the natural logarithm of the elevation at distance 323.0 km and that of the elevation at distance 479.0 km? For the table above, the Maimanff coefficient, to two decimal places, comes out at 0.93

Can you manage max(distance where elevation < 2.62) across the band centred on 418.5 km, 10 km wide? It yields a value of 423.0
